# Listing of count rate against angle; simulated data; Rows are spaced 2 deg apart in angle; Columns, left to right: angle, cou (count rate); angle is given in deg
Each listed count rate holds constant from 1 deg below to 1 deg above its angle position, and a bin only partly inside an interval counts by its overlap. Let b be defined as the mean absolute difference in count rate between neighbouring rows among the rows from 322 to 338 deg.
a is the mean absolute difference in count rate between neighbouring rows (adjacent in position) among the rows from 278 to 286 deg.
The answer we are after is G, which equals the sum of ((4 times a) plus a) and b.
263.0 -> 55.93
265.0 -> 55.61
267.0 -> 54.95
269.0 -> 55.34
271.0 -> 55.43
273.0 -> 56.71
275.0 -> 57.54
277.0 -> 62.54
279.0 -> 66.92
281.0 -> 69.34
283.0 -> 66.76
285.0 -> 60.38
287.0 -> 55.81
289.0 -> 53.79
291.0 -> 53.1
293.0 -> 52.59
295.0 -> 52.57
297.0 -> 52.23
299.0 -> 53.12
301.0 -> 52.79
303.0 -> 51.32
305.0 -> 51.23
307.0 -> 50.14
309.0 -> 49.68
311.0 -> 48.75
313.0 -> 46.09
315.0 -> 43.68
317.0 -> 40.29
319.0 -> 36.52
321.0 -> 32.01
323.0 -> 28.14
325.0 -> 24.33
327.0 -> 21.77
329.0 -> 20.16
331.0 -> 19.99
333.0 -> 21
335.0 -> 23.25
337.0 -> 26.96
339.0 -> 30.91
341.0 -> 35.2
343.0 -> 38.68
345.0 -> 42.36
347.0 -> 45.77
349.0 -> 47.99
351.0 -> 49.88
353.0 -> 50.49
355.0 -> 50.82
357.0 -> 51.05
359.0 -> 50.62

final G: 21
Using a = 3.8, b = 2.16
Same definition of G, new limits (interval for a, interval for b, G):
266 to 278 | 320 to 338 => 10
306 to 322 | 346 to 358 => 14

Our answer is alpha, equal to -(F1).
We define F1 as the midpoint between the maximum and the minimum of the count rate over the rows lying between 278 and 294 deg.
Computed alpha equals -61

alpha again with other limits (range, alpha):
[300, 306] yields -52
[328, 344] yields -29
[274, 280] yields -62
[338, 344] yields -35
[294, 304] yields -52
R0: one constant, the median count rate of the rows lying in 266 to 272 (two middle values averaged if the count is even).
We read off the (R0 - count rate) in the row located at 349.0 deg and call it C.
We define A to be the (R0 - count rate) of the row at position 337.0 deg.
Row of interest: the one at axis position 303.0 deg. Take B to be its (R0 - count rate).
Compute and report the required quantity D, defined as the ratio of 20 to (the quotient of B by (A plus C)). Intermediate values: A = 28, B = 4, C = 7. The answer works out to 178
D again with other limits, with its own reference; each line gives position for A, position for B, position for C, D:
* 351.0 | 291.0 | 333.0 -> 355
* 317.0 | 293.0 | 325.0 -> 335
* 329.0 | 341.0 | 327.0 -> 68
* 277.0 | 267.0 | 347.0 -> 122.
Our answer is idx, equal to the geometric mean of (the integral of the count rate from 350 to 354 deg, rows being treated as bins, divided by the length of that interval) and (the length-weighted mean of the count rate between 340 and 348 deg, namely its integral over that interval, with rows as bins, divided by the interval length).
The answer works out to 45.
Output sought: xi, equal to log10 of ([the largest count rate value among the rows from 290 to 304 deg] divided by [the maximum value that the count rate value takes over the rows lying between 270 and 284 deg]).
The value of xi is -0.12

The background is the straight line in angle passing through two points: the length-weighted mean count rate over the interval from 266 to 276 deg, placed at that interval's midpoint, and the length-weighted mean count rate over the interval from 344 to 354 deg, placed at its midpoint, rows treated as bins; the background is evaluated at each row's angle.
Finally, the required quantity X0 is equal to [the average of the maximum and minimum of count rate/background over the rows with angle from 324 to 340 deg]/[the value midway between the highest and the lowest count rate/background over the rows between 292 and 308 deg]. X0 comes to 0.53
